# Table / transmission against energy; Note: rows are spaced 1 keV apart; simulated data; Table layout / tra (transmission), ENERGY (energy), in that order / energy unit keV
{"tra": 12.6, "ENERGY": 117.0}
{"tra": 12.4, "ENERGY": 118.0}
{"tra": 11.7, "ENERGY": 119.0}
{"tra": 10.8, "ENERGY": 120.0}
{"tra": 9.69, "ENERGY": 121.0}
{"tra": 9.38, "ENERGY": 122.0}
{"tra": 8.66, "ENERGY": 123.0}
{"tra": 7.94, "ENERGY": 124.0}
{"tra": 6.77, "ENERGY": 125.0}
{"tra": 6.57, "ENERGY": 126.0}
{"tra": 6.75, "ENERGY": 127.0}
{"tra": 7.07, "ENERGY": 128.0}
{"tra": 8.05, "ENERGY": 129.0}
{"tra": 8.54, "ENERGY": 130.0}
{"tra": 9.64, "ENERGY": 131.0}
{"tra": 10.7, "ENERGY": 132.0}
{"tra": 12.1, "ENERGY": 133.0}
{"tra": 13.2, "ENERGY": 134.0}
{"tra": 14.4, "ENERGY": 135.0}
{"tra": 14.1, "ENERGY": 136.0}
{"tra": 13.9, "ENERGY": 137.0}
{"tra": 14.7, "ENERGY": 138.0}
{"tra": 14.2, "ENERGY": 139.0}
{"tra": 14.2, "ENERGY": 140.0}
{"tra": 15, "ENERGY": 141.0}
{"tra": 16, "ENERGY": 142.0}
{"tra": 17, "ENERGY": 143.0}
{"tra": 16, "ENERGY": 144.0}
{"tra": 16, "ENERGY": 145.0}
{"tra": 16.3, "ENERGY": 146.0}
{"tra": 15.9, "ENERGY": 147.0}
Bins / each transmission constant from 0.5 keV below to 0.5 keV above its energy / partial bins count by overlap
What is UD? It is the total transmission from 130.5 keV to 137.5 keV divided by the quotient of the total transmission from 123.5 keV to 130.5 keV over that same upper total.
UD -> 150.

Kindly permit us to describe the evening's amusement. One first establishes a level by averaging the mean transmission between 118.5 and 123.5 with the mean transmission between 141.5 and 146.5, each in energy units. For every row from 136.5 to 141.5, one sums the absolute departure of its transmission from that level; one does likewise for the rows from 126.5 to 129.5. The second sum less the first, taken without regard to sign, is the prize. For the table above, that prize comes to 11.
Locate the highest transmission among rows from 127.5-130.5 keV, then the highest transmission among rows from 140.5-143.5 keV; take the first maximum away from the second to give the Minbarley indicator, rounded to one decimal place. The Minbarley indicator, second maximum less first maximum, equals 8.5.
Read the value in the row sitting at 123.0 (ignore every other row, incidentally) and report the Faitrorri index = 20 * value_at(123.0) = 173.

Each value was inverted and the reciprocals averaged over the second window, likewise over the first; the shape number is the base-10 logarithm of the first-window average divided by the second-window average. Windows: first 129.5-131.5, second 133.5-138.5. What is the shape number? 0.19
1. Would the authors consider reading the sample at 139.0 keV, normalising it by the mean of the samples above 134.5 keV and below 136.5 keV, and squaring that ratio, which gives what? 1.0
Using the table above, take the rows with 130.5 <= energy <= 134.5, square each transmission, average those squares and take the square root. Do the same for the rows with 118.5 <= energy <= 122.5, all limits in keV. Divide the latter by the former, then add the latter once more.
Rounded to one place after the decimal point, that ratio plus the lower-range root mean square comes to 11.3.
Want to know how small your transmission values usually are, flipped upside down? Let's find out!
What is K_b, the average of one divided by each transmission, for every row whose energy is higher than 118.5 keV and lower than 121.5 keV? 0.094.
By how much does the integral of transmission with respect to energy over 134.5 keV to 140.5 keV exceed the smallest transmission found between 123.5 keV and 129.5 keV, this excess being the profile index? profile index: 79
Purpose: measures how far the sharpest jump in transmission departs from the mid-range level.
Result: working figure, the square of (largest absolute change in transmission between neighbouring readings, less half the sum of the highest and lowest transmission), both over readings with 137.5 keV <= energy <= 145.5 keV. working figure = 213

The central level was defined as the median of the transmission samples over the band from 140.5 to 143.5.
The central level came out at 16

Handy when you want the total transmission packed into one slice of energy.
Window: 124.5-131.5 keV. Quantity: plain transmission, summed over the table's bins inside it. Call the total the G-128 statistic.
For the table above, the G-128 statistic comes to 53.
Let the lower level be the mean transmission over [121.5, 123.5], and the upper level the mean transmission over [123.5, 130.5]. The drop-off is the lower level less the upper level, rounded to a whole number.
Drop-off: 2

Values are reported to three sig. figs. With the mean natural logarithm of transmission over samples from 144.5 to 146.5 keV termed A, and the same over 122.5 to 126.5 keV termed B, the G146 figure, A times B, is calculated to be 5.58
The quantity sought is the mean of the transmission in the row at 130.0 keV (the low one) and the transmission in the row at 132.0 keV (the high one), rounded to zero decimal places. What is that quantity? 10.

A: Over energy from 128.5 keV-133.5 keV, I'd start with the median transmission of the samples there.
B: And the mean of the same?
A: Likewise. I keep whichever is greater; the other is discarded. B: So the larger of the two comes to 10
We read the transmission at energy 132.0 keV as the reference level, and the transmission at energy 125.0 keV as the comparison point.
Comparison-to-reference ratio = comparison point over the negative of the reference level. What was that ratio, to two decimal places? -0.63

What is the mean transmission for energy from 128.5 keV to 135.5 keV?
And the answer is 11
